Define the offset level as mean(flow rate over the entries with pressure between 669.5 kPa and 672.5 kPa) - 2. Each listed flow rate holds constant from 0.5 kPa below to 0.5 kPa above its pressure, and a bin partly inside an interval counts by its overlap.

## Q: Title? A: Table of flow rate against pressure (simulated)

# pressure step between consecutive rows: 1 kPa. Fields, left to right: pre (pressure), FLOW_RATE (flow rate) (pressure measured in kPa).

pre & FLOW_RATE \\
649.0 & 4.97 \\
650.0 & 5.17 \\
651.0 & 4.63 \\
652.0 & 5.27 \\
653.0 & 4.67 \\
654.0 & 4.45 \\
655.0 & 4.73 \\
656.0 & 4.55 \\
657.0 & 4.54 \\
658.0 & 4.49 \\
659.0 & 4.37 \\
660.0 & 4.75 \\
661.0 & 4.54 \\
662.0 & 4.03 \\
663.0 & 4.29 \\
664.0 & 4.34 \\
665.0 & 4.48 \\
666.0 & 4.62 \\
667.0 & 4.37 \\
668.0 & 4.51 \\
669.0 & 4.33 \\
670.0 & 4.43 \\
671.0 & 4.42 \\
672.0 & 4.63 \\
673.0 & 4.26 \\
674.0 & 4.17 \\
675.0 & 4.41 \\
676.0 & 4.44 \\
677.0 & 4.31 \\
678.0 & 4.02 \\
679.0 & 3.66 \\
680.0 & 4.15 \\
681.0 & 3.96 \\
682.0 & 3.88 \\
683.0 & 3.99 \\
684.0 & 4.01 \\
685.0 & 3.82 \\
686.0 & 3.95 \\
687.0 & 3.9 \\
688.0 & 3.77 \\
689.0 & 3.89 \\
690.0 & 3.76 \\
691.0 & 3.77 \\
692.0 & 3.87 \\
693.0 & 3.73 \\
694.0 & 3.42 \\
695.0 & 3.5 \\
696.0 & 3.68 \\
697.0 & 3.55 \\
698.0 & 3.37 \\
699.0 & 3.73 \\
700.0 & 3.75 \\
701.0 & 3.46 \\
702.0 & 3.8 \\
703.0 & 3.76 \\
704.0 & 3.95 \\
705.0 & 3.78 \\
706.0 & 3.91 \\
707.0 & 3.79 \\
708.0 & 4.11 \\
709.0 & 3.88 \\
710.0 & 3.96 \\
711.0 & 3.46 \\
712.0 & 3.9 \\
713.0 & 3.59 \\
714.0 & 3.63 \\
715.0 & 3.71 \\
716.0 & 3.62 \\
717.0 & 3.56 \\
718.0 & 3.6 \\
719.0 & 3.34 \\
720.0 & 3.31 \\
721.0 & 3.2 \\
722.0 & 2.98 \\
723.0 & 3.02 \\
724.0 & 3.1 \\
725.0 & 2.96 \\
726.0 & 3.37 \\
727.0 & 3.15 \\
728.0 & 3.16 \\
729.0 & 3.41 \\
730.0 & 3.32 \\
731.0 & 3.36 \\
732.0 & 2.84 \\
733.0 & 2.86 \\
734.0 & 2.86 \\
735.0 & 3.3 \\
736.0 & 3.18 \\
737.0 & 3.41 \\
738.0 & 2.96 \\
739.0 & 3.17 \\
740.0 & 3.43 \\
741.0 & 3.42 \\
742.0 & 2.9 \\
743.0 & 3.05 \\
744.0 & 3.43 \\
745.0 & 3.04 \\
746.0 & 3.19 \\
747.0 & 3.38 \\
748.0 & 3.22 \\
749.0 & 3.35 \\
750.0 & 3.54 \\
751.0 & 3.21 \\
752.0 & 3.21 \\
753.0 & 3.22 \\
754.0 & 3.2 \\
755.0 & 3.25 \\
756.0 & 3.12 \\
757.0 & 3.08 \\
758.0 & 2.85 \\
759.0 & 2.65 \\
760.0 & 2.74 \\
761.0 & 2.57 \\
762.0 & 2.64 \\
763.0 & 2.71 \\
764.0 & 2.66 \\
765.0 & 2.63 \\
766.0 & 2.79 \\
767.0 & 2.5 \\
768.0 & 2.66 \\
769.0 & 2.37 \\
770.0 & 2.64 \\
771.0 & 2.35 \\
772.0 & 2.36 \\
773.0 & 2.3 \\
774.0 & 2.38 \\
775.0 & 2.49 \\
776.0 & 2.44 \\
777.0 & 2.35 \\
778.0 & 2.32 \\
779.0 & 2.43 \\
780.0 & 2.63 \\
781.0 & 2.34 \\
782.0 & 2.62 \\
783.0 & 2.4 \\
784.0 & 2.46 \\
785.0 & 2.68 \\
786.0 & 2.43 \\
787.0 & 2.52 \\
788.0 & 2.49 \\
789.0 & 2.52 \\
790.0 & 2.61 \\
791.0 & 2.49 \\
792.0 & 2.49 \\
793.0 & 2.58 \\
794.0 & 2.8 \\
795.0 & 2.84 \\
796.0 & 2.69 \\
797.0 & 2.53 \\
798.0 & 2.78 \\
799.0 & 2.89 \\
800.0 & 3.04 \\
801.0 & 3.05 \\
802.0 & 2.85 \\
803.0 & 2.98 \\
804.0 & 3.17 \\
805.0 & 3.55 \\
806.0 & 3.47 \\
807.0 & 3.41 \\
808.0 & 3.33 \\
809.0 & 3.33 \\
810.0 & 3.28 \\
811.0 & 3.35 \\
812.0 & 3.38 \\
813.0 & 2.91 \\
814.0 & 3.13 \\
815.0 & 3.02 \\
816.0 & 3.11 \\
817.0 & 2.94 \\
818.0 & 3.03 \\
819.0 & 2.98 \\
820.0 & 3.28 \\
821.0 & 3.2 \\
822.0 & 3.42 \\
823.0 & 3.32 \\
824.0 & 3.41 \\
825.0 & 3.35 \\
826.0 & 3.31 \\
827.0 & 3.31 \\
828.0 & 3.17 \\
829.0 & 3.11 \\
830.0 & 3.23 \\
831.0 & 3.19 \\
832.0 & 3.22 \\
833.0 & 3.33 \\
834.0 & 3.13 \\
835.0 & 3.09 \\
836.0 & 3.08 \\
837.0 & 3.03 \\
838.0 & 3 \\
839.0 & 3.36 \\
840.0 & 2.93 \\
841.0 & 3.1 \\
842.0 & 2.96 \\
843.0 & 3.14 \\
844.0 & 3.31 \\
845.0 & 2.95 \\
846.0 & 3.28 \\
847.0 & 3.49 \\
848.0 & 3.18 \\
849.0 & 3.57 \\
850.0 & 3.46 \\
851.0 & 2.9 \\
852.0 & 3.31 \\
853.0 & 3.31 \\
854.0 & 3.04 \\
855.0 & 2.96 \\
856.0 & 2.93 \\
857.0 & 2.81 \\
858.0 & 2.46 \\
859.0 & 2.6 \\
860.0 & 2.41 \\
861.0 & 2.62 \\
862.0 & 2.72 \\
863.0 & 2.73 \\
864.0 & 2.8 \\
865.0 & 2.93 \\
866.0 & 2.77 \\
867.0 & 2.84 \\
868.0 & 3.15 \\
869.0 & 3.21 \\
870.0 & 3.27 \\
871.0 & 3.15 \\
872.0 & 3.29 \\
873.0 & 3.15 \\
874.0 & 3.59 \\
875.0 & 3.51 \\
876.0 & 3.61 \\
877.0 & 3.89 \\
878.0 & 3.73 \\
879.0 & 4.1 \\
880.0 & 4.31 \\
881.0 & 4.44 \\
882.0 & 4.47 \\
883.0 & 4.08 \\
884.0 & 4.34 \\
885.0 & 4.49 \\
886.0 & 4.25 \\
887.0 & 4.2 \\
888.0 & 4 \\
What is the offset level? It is 2.5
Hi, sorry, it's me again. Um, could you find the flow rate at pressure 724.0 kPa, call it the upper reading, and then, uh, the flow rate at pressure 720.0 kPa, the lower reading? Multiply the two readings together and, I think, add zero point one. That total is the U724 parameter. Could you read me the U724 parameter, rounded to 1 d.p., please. 10.4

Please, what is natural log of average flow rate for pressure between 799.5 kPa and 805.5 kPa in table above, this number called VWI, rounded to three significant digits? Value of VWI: 1.13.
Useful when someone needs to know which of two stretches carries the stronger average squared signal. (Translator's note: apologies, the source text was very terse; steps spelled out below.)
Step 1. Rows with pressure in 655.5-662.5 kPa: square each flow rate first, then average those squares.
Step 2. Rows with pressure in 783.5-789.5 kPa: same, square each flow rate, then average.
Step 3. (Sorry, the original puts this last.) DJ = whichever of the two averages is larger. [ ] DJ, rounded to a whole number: 20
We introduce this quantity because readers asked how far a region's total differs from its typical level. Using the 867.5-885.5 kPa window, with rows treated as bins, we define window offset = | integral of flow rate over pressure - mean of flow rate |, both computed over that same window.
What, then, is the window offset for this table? 64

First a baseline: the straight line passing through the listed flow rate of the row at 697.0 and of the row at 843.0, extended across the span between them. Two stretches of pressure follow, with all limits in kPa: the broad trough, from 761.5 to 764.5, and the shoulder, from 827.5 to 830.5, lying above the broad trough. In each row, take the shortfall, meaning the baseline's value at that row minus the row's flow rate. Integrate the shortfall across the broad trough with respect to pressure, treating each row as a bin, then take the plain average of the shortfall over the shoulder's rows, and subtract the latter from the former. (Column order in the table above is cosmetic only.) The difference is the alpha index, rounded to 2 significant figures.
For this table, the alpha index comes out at 2.1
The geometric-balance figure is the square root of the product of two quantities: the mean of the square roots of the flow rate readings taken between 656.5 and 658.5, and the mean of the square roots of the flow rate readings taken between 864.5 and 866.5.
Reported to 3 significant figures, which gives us 1.89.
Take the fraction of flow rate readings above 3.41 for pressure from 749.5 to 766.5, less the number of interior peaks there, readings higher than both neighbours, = -3.9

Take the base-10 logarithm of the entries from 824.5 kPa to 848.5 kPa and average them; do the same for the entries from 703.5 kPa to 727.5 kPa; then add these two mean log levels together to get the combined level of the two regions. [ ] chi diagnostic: 1.05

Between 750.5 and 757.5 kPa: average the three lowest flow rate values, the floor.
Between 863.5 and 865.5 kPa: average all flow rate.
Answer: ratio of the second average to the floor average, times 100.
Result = 91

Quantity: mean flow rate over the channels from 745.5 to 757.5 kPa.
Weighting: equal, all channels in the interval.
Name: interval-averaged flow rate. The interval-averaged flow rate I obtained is 3.2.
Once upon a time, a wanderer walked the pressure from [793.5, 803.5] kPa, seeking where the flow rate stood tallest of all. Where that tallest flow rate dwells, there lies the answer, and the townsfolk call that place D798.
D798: 801.0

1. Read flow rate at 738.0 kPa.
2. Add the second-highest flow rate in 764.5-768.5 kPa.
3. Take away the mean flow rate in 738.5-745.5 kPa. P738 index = 2.4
